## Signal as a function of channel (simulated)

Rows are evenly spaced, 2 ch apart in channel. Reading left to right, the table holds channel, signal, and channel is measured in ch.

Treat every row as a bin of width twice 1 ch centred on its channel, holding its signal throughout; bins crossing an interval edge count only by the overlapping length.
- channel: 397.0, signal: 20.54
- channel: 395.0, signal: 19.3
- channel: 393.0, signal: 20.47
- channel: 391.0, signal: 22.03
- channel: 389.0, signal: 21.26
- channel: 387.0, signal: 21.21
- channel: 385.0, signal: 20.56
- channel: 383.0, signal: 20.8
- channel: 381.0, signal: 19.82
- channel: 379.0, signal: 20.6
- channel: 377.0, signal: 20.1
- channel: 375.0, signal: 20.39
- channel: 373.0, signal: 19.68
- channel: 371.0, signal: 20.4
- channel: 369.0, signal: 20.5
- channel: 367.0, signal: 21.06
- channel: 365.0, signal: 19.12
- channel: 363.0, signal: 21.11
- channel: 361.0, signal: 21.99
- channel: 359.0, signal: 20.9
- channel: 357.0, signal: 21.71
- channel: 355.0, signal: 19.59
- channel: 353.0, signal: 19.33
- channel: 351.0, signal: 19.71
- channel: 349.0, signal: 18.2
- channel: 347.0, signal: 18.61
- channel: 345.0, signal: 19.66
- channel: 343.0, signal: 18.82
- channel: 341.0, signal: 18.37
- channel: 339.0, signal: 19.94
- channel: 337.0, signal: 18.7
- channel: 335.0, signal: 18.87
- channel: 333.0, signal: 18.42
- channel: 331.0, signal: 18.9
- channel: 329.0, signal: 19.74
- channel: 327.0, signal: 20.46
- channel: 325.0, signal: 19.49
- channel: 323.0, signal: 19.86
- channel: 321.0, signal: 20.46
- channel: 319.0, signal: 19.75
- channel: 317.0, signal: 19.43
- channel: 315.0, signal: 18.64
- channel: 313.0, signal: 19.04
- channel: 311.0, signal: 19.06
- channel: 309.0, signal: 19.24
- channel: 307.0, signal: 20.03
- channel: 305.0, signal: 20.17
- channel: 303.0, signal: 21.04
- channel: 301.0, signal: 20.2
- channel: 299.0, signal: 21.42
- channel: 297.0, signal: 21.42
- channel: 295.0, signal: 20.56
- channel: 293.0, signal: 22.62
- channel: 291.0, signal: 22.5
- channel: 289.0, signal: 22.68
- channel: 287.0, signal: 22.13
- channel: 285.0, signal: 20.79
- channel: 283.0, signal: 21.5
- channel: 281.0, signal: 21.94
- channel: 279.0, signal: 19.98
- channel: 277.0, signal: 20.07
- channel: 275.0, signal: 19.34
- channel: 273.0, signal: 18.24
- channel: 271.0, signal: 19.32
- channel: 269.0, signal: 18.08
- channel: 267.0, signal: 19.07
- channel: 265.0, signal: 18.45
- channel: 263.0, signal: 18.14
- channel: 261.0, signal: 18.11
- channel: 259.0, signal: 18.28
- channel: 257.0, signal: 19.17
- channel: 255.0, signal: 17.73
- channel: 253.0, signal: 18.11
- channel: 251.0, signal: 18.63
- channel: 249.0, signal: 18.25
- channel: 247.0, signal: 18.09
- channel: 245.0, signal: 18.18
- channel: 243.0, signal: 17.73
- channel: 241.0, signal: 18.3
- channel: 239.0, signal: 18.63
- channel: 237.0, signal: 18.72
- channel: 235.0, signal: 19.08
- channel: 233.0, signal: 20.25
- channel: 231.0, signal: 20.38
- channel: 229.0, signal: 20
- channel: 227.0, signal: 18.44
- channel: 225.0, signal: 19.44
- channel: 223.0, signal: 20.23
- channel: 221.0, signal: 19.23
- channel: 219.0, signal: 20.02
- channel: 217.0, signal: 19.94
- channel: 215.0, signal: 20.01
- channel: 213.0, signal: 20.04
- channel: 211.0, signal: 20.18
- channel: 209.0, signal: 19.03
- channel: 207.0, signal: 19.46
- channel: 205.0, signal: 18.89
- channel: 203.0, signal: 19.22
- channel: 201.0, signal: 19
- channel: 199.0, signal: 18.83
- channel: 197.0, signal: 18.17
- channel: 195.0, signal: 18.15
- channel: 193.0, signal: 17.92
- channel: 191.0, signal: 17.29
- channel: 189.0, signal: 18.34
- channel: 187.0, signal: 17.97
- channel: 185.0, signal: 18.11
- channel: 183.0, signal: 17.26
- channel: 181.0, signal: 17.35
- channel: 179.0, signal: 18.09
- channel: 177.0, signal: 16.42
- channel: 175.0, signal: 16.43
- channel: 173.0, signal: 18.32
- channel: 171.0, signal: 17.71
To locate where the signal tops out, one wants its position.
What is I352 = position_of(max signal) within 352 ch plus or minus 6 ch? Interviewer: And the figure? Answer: 357.0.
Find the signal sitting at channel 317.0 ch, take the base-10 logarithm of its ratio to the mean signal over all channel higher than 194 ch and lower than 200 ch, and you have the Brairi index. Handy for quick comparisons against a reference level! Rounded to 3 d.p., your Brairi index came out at 0.024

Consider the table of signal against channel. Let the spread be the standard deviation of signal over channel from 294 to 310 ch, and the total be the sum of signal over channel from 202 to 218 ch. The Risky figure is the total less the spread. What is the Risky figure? 156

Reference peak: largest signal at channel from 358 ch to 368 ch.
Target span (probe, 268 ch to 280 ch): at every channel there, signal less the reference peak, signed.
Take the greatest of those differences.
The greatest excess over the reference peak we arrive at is -1.9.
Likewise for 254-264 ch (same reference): -2.8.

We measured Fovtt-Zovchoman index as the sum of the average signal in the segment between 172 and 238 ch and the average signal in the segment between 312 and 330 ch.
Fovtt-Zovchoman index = 38.4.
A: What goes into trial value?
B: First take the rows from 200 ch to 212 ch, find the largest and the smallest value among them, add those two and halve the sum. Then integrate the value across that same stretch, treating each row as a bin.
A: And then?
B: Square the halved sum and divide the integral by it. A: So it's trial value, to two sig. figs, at 0.61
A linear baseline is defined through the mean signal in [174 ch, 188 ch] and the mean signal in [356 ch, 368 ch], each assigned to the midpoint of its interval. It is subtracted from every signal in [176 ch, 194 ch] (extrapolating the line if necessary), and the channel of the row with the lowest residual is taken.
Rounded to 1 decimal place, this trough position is 177.0 ch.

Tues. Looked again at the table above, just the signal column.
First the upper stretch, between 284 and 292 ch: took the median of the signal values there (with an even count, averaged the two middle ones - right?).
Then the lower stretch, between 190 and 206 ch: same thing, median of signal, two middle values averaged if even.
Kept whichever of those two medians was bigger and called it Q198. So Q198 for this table 22.3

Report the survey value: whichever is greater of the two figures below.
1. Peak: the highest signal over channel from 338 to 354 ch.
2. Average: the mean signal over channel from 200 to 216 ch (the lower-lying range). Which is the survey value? 19.9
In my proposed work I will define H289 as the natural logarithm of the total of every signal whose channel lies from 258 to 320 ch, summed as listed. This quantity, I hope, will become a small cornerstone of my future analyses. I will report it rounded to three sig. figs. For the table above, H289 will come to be 6.43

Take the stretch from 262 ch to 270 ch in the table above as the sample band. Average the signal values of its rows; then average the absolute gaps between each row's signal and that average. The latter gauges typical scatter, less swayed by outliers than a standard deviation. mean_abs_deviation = 0.325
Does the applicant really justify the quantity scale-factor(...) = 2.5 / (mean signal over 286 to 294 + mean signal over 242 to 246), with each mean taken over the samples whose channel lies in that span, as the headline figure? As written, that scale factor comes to 0.0618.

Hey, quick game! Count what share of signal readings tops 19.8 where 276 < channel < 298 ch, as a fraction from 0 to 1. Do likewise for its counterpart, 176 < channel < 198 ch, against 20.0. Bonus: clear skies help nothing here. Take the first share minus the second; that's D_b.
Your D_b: 1.0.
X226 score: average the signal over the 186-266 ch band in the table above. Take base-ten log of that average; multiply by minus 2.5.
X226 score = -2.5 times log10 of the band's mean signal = -3.19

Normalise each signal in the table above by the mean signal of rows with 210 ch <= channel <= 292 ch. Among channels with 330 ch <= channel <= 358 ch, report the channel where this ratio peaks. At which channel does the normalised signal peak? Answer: 357.0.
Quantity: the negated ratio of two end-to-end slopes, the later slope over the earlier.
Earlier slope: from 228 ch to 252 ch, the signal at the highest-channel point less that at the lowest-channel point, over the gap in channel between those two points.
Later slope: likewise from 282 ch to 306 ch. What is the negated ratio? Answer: -1.0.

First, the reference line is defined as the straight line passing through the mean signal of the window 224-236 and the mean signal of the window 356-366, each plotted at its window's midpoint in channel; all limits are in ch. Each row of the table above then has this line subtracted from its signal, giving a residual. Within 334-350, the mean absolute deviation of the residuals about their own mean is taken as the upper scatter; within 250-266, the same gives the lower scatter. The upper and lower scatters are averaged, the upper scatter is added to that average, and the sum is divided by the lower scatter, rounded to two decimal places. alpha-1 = 2.68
